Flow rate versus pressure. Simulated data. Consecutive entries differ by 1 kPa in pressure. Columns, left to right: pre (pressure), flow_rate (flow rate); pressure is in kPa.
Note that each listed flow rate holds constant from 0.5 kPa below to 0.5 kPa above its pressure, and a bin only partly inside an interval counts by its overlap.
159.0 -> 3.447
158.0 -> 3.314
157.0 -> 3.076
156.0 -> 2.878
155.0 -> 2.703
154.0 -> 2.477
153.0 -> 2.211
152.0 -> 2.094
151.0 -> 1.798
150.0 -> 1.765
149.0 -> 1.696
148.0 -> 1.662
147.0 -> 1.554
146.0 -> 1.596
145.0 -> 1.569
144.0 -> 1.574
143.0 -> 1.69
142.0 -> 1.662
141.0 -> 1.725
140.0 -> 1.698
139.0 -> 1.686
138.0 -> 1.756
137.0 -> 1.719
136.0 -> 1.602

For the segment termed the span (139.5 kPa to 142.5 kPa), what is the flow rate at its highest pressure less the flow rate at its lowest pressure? -0.04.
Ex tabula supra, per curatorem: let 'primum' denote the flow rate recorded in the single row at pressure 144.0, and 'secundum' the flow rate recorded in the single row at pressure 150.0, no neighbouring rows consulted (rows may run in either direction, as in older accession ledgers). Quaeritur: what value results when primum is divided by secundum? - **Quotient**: 0.9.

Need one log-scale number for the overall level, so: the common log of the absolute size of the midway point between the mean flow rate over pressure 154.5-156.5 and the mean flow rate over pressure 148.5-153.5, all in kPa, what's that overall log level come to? 0.371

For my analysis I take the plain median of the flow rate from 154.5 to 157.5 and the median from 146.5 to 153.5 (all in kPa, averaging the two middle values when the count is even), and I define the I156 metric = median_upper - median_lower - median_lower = -0.65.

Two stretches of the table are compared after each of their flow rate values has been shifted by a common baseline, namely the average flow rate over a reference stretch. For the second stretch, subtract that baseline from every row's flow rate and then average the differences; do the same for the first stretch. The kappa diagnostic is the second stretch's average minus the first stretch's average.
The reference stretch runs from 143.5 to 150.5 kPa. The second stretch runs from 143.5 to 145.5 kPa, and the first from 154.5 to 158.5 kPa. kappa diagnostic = -1.4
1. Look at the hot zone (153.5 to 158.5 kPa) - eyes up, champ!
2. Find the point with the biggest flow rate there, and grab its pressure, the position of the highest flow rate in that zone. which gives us 158.0 kPa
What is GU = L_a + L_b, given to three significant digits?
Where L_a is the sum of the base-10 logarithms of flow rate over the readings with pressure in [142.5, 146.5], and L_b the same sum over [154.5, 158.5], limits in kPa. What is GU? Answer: 2.72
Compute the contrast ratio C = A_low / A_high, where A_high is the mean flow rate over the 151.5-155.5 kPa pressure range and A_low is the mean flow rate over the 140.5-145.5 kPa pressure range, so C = 0.69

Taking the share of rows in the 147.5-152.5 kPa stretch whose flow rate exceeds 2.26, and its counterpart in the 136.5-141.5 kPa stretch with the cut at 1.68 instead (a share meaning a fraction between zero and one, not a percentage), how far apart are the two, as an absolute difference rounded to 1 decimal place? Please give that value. 1.0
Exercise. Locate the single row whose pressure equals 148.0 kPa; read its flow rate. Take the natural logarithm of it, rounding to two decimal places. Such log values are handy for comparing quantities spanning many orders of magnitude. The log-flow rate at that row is 0.51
